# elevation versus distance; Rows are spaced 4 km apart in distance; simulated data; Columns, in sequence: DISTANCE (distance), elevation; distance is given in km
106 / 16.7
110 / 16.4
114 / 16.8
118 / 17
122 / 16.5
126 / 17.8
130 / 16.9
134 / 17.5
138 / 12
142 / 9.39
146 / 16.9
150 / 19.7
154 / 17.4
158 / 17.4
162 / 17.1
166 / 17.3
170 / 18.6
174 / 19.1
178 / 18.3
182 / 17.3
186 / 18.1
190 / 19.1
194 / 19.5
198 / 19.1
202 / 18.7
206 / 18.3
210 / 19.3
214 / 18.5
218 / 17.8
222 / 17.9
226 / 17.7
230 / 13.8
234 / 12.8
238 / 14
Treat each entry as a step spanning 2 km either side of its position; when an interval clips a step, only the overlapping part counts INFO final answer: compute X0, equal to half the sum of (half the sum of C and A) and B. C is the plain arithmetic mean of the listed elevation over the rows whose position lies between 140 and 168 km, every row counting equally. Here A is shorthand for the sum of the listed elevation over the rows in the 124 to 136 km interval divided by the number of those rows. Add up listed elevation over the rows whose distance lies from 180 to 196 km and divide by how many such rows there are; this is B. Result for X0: 17.7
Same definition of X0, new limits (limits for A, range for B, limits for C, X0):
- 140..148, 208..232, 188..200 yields 16.8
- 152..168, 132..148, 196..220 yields 16.0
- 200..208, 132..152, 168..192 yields 16.8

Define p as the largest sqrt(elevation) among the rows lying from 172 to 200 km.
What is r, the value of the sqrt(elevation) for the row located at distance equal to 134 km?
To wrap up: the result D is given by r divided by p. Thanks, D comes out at 0.95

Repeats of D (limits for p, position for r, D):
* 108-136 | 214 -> 1.02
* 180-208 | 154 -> 0.94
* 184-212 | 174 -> 0.99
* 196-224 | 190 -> 0.99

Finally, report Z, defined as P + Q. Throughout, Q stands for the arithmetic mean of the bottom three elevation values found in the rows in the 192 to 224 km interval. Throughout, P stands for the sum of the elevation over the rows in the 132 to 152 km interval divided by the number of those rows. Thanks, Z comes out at 33.1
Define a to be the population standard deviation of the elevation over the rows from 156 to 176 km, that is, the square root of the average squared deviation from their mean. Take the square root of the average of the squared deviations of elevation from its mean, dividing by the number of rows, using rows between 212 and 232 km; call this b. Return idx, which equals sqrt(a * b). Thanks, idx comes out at 1.2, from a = 0.80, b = 1.7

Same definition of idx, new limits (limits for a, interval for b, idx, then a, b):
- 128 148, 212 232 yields 2.3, 3.25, 1.7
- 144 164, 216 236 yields 1.5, 1.02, 2.2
